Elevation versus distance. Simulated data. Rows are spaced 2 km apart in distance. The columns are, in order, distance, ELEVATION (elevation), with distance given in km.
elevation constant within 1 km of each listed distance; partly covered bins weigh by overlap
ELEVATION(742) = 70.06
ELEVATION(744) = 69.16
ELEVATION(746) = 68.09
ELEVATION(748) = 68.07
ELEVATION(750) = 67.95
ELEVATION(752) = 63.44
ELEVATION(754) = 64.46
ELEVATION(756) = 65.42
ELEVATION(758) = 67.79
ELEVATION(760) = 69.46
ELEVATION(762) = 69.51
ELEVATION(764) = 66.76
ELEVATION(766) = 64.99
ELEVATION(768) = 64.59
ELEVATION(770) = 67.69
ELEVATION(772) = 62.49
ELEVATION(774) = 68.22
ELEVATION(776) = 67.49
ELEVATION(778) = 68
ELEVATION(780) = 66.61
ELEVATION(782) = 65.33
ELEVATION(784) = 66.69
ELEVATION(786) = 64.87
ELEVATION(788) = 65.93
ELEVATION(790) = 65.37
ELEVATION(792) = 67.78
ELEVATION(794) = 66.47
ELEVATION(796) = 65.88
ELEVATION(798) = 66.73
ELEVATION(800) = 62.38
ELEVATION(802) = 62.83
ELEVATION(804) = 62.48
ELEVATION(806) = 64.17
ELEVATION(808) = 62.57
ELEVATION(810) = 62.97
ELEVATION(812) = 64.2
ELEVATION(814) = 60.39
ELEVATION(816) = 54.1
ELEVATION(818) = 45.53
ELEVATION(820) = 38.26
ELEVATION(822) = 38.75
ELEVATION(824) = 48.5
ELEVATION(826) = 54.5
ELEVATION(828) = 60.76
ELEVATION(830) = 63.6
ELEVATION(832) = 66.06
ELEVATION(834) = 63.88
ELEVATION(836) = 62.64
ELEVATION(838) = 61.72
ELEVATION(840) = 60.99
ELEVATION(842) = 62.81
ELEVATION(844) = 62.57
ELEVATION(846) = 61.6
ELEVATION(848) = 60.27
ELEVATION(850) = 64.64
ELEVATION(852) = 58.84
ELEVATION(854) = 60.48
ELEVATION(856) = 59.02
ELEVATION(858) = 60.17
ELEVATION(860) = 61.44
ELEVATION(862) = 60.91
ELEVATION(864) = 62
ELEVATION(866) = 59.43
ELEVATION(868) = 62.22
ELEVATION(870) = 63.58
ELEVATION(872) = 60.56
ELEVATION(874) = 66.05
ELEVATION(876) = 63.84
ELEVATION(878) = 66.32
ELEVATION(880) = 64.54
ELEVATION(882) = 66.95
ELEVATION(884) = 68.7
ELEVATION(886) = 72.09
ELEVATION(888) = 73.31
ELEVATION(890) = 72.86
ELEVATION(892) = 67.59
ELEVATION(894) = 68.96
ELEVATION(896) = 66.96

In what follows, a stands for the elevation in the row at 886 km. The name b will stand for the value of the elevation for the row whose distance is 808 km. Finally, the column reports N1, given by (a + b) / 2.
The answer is 67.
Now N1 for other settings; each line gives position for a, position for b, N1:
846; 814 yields 61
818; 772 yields 54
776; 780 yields 67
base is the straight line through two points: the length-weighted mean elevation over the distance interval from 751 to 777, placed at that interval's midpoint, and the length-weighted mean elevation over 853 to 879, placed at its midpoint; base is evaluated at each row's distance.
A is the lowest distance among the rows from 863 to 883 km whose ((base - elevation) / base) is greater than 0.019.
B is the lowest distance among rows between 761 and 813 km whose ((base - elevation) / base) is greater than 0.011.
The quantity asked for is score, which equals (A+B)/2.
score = 816 km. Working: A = 866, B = 766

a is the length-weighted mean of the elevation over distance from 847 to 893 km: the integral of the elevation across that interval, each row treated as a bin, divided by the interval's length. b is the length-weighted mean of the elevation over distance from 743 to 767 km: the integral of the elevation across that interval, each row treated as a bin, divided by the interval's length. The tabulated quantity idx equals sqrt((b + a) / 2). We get 8.101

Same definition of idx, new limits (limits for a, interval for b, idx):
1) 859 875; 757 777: 8.029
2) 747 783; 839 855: 8.003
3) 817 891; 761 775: 7.982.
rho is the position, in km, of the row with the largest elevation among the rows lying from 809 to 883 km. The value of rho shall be 882 km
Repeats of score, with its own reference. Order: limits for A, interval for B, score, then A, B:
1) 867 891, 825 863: 849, 872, 826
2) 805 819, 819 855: 814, 808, 820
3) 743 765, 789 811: 776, 752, 800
